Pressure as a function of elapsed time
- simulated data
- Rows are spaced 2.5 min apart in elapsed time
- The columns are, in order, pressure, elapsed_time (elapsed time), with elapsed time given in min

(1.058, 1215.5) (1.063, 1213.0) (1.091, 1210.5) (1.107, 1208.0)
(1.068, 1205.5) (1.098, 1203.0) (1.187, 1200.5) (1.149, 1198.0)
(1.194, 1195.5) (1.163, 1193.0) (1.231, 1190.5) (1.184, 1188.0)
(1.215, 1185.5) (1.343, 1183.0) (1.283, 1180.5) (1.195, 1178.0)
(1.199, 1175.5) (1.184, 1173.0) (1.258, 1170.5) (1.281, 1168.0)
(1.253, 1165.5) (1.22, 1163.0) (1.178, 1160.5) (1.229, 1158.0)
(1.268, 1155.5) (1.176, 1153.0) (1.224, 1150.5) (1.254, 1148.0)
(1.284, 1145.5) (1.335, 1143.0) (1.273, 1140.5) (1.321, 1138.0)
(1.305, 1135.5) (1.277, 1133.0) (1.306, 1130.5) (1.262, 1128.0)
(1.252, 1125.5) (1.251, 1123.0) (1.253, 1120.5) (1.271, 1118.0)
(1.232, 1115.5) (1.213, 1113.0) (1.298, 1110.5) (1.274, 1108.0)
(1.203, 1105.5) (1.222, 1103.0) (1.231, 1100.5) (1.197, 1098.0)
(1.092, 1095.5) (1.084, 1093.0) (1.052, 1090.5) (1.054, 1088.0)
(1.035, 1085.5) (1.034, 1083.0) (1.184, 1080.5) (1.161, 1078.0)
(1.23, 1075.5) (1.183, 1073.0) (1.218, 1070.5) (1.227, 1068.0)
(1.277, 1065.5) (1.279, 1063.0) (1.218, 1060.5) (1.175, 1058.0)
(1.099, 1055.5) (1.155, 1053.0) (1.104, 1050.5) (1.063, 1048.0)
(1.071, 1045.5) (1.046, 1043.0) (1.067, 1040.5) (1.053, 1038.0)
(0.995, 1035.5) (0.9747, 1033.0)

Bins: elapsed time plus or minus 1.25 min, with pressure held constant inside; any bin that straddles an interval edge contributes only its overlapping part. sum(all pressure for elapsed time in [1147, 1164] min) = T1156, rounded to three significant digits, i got 8.55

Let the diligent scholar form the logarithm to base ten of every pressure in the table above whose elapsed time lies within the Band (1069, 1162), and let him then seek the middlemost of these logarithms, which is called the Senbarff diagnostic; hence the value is 0.090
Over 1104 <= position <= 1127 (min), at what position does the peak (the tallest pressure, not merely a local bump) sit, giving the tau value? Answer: 1110.5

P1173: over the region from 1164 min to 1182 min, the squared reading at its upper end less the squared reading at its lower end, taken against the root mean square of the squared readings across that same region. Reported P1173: 0.050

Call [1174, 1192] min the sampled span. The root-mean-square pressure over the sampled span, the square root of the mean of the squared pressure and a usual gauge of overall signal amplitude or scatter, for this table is 1.24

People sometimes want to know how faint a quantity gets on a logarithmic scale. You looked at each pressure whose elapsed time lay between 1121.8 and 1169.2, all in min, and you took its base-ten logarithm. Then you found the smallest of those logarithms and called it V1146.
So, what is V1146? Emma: 0.070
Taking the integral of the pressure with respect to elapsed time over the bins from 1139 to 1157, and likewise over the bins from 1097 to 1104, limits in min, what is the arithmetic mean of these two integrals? 15.6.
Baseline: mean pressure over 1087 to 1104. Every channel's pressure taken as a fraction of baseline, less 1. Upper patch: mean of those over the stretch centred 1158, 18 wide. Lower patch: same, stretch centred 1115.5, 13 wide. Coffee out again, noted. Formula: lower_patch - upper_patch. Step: 0.028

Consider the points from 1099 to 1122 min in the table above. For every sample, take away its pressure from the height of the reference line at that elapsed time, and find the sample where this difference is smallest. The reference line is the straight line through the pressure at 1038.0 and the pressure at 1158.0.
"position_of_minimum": 1110.5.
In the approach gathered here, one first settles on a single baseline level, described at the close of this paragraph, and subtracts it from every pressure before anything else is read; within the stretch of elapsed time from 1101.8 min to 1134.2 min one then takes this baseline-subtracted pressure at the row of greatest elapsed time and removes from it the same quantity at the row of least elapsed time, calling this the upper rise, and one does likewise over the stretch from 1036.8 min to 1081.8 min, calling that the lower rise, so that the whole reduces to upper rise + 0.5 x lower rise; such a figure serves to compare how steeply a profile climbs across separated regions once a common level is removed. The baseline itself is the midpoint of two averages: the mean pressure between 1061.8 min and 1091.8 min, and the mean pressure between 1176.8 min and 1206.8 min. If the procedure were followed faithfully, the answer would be 0.12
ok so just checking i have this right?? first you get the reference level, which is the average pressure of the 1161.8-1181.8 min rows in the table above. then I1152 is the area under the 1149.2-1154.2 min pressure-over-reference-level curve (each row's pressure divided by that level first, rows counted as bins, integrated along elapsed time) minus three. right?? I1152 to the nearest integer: 2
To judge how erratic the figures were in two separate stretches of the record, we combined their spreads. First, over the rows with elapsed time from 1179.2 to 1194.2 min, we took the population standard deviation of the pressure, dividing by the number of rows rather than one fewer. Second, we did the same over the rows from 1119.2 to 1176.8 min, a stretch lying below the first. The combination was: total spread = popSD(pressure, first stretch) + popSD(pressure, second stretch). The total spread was 0.10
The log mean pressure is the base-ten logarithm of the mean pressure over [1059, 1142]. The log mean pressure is 0.083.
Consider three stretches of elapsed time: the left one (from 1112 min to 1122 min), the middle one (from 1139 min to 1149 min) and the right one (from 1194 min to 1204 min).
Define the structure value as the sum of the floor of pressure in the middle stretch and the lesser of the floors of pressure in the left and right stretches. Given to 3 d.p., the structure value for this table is 2.352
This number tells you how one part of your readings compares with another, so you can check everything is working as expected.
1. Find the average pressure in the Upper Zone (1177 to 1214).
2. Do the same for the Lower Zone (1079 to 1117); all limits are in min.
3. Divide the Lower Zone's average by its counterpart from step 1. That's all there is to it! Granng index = 0.991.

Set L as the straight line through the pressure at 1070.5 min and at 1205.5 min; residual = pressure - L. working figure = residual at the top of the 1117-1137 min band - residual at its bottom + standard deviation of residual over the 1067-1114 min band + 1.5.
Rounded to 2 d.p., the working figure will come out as 1.64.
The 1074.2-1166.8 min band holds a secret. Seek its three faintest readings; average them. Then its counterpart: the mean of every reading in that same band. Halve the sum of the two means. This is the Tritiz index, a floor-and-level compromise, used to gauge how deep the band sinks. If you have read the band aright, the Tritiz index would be 1.13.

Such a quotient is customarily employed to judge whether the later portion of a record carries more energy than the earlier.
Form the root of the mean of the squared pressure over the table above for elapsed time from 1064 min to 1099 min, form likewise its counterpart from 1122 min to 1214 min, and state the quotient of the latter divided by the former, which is 1.07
